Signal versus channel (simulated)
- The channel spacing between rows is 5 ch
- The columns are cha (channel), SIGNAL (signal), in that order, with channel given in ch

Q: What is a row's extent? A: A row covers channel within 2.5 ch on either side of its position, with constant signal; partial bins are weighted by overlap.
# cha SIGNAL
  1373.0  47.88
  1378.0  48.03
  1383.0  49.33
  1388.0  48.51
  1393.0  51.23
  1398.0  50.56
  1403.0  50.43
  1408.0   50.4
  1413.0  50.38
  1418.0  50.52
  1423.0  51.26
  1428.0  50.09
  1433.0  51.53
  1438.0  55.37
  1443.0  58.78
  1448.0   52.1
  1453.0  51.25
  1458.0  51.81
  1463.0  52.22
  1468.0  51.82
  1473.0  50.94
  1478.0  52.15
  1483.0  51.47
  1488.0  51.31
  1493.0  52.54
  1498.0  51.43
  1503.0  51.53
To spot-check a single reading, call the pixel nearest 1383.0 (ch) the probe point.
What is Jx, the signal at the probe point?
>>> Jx 49.33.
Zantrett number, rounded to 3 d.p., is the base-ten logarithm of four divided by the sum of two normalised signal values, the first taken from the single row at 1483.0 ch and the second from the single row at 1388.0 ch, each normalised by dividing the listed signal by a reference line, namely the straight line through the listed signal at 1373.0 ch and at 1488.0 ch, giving 0.299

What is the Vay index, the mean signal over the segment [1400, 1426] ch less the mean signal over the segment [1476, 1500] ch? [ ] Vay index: -1.2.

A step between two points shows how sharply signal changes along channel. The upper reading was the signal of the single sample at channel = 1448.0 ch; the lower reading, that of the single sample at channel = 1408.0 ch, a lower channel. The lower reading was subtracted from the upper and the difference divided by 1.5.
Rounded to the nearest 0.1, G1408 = 1.1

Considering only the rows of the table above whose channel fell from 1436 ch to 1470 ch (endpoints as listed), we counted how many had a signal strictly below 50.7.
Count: 0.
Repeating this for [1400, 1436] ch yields 5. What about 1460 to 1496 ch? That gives 0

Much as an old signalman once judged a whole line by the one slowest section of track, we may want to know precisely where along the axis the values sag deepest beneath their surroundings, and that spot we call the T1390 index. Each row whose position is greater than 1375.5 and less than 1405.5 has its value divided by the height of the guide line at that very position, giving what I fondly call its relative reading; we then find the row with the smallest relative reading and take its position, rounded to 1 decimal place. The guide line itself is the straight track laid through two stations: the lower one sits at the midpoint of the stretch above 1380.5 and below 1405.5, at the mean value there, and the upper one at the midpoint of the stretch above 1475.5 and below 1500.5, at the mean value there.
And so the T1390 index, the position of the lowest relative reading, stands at 1378.0 ch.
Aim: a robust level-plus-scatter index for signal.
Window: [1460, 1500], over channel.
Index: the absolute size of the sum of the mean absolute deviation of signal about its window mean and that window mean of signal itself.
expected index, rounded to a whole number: 52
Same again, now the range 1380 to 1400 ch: 51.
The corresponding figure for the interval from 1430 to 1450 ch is 57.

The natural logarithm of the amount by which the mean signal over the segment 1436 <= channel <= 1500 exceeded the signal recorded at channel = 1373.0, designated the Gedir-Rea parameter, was 1.5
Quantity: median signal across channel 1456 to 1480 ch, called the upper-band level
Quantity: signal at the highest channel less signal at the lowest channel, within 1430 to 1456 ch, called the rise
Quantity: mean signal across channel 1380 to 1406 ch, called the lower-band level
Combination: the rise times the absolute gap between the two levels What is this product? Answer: -0.5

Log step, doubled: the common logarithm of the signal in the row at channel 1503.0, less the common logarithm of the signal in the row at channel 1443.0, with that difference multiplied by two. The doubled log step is -0.114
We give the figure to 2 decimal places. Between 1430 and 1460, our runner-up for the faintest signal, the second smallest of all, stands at 51.53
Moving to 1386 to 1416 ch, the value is 50.38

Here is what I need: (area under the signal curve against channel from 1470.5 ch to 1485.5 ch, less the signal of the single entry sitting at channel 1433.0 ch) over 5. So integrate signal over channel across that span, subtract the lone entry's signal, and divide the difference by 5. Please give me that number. 144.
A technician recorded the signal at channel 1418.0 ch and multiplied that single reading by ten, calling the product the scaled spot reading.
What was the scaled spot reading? 505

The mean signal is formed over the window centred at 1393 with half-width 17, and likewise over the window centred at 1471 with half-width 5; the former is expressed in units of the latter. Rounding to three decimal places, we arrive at 0.969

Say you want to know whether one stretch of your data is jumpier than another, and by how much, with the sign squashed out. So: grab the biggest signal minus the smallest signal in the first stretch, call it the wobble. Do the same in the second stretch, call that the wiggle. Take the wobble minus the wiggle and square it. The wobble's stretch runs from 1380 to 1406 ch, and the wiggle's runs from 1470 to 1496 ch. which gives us 1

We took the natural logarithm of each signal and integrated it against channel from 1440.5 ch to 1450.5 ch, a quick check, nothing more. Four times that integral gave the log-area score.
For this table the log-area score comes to 161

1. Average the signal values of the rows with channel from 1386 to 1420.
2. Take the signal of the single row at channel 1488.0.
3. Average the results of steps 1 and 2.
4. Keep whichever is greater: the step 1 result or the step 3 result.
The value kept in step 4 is 50.8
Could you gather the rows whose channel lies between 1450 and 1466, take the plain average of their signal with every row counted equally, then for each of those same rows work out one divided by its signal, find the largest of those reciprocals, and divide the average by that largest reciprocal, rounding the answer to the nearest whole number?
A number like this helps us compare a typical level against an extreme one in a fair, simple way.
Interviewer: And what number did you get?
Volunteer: 2653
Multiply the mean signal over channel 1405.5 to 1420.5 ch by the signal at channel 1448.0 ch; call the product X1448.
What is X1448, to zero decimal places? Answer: 2628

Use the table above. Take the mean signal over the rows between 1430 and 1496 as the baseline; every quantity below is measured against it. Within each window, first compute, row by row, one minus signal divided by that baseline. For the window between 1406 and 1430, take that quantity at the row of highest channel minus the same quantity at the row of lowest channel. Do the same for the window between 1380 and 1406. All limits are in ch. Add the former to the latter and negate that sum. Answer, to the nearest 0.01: 0.02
